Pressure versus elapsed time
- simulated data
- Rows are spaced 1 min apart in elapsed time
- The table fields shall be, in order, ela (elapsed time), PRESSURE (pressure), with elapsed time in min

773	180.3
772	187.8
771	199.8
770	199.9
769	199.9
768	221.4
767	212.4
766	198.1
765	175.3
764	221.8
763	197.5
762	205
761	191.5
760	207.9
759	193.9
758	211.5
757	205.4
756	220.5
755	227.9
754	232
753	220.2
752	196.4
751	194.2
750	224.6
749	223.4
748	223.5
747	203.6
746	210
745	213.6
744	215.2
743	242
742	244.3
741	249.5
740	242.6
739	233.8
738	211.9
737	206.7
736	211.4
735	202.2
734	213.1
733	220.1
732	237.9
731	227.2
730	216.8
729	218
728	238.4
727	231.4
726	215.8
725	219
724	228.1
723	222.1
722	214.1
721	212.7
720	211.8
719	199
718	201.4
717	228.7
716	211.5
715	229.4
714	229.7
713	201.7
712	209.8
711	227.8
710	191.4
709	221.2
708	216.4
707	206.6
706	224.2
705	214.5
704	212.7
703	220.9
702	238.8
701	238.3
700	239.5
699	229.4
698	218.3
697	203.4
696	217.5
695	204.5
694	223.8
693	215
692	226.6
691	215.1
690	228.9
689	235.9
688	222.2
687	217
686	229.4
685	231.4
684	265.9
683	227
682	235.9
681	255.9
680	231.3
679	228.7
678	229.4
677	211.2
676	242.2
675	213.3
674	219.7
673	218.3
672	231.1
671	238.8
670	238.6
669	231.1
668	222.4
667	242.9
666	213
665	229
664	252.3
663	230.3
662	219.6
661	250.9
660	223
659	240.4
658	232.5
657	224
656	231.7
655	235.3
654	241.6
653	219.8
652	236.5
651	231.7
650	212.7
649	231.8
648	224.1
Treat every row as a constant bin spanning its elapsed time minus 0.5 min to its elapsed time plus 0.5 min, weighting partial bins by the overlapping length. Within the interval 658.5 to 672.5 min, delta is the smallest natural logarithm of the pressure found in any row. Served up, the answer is 5.36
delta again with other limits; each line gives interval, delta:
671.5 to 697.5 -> 5.32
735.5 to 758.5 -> 5.27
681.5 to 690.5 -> 5.38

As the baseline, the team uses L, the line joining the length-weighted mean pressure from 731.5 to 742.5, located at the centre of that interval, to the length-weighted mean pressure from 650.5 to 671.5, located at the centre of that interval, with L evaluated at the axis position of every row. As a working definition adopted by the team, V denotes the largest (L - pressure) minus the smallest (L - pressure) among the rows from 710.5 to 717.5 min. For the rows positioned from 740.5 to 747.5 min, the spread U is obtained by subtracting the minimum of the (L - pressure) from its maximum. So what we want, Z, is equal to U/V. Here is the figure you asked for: 1.6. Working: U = 45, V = 28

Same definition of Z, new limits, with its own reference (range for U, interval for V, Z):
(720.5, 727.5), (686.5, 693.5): 0.9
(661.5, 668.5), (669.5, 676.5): 1.3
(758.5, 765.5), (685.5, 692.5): 2.3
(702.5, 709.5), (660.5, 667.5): 0.4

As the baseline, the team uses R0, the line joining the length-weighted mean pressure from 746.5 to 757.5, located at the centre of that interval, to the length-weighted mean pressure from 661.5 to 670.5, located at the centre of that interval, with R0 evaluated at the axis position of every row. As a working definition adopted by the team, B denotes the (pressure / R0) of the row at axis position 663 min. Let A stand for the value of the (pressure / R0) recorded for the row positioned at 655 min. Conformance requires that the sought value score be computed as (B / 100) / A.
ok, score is 0.0098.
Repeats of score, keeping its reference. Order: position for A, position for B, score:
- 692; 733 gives 0.0100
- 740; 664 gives 0.0098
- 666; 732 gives 0.0118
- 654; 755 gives 0.0102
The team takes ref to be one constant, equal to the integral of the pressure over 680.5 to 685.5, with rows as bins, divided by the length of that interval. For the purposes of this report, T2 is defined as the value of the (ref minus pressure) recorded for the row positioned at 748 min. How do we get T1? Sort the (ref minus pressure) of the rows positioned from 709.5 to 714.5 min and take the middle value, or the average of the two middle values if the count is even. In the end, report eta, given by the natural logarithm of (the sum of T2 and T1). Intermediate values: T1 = 33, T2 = 20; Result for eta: 3.97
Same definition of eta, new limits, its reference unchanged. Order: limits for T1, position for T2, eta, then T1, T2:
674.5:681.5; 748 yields 3.51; 14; 20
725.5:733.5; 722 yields 3.89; 20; 29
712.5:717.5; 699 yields 3.34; 15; 14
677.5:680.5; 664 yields 1.56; 14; -9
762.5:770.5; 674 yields 4.20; 43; 24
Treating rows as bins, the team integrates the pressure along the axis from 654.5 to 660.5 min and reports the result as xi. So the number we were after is 1387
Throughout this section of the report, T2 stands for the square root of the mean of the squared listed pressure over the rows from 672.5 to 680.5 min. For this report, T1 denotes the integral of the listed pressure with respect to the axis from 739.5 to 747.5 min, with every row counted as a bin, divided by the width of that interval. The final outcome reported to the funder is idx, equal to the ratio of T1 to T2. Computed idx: 1.01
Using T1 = 228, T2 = 224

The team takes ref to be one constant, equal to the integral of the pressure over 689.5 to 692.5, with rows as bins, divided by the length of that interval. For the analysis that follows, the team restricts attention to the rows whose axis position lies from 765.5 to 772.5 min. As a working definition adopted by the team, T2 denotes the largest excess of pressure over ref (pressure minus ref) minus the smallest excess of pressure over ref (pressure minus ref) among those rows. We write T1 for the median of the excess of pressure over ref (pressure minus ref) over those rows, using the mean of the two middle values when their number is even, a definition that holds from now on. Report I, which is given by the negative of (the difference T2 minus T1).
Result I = -57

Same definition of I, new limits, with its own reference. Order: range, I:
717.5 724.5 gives -40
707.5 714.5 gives -45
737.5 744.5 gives -19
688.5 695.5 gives -31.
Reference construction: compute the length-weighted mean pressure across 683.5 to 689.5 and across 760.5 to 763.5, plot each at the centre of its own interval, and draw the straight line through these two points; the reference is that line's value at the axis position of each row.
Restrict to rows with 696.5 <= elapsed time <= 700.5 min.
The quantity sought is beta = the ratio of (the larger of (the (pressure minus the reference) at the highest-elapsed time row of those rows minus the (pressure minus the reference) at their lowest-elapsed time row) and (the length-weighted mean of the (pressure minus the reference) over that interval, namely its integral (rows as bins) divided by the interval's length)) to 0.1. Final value 375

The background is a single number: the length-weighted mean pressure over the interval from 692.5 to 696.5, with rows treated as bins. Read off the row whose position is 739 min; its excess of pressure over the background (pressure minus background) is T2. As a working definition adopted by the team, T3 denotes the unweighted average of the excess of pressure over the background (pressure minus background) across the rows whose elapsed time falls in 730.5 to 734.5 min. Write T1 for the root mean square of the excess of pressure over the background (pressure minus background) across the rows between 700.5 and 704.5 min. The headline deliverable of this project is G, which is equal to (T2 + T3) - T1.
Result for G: 11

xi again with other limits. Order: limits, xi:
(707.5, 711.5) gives 857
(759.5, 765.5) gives 1199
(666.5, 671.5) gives 1174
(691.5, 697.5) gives 1291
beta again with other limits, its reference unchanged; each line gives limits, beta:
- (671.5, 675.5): -164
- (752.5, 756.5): 236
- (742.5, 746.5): 139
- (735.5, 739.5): 238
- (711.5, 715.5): 210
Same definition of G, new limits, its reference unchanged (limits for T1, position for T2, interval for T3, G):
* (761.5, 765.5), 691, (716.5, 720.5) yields -28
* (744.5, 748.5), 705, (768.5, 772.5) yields -27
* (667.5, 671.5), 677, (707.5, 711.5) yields -24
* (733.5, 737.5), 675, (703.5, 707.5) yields -11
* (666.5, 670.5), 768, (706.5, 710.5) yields -20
